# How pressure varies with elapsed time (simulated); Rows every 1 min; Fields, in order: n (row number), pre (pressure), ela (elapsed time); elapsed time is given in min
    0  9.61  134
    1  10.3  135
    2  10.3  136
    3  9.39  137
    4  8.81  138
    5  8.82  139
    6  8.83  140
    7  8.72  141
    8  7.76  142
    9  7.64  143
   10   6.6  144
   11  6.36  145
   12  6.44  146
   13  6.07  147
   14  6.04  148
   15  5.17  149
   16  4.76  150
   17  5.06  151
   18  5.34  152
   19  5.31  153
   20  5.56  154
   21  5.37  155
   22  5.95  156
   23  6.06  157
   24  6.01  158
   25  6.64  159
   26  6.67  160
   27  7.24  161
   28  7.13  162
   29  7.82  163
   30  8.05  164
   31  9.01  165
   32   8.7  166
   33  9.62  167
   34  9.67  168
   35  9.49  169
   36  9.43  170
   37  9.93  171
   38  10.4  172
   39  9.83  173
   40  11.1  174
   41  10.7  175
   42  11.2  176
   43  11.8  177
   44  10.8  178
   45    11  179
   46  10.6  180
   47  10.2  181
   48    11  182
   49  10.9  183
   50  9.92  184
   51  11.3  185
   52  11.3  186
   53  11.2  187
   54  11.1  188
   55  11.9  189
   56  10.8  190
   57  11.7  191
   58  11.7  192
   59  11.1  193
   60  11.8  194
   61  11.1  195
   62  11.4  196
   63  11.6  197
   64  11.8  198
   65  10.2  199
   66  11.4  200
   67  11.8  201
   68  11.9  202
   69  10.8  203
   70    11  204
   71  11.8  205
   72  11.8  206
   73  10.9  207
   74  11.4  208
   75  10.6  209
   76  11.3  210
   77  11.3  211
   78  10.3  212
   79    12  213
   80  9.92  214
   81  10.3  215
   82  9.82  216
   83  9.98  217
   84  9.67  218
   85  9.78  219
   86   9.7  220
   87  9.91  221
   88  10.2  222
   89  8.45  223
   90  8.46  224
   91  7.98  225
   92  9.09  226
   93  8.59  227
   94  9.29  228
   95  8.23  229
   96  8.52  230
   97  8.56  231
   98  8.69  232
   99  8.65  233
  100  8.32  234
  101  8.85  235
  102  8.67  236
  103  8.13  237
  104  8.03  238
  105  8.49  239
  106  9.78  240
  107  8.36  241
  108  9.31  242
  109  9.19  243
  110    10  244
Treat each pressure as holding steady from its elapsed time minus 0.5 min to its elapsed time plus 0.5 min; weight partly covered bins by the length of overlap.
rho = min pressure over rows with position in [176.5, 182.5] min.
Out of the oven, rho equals 10.2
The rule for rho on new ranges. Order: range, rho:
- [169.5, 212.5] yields 9.43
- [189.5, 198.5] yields 10.8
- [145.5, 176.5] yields 4.76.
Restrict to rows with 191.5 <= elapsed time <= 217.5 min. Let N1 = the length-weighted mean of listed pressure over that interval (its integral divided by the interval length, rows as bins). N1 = 11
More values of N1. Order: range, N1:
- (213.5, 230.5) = 9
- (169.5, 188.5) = 11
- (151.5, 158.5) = 6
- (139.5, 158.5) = 6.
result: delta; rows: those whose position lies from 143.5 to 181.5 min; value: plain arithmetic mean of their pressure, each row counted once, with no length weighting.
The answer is 8.0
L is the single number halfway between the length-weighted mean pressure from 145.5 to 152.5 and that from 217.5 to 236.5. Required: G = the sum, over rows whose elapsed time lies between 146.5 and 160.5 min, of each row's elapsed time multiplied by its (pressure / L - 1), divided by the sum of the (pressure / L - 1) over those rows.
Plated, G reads 152.7 min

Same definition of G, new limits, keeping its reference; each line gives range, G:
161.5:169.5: 166.8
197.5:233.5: 211.6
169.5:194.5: 182.8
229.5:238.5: 233.7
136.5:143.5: 139.2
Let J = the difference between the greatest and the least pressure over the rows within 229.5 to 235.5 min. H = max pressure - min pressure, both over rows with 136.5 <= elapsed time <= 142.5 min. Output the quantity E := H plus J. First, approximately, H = 1.6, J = 0.5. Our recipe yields 2.2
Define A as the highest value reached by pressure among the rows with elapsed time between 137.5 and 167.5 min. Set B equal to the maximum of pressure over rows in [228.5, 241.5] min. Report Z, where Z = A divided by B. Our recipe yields 0.98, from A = 9.62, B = 9.78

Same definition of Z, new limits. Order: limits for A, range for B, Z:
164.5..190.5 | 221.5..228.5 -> 1.17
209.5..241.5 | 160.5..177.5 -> 1.02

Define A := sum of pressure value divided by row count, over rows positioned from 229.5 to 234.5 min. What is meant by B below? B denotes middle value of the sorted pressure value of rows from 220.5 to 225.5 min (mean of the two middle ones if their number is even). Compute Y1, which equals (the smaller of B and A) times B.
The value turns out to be 72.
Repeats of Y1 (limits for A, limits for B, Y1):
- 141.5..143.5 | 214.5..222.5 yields 76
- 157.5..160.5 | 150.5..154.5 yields 28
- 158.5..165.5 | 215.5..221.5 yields 74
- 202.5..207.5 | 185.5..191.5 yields 127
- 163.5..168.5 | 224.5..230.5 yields 73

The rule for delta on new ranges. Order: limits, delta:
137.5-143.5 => 8.4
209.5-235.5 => 9.5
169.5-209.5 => 11.1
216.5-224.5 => 9.5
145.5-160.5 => 5.8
